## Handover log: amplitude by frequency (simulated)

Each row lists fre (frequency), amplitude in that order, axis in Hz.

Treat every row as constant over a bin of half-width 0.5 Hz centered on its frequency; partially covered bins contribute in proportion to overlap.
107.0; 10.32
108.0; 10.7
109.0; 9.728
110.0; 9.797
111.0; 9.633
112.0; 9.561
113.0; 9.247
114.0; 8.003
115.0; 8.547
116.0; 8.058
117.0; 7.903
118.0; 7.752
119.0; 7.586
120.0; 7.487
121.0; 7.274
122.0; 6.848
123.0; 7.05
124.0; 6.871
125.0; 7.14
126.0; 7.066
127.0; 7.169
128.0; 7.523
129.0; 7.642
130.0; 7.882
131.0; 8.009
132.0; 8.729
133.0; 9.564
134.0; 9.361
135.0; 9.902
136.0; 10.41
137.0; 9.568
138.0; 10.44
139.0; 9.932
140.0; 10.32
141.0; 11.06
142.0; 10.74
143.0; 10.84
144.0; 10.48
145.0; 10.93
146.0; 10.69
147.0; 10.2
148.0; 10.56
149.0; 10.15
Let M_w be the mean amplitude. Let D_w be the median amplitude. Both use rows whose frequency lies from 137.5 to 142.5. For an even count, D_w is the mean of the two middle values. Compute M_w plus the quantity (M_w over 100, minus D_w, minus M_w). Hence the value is -10.3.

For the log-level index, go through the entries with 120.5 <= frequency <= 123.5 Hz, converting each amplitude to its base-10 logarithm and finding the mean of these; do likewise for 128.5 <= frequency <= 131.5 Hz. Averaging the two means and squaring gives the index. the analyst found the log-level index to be 0.76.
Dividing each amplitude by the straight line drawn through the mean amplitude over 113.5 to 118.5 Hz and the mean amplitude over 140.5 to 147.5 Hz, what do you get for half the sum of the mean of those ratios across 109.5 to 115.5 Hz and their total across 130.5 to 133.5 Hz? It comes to 2.0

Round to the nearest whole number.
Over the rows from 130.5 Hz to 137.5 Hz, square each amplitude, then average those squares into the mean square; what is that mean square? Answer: 88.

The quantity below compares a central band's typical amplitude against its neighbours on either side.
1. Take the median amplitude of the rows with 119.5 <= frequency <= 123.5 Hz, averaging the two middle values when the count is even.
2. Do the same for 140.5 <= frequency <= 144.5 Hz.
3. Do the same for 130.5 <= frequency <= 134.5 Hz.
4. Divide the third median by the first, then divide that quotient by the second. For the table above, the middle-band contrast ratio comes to 0.117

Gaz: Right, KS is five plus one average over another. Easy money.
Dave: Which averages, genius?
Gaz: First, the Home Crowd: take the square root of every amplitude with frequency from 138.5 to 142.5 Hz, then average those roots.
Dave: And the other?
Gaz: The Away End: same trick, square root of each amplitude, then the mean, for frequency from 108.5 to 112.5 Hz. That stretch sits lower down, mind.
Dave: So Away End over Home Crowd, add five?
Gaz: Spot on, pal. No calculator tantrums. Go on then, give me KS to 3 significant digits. 5.96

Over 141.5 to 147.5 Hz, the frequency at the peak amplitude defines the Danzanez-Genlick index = 145.0 Hz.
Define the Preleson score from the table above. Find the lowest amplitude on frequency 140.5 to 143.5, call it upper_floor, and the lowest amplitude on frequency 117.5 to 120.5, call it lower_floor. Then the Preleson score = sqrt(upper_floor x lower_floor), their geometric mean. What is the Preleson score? 9.0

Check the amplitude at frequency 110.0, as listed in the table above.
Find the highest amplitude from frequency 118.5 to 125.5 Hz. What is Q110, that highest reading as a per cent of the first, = 77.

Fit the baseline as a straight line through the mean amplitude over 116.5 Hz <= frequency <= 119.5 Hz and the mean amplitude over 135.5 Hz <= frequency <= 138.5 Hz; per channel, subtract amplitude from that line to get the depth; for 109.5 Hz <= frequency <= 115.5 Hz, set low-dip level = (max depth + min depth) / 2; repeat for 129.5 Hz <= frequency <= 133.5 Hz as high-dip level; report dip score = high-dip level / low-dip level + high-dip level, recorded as 0.34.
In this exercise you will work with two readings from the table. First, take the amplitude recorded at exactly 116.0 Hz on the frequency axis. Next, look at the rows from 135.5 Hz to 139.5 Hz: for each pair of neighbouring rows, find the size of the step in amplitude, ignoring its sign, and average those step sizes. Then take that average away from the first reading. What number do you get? 7.3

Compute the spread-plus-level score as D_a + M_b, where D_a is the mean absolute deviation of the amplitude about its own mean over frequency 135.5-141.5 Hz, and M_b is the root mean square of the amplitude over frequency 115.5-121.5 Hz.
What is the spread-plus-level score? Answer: 8.0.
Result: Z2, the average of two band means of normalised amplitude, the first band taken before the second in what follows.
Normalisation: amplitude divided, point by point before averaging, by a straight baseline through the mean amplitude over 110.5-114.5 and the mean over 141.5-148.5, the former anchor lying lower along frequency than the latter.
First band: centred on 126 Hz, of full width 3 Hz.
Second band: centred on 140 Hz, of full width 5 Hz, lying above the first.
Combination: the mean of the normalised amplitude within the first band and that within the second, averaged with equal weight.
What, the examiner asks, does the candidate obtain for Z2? 0.87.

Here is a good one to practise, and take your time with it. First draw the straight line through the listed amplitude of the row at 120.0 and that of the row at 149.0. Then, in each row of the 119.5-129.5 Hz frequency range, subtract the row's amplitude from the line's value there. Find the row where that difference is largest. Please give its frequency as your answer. 124.0 Hz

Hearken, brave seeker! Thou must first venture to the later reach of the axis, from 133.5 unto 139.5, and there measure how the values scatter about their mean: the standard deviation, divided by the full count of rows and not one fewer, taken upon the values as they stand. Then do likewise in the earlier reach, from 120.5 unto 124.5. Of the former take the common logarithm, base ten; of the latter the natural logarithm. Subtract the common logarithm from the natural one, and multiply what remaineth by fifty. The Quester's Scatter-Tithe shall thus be -68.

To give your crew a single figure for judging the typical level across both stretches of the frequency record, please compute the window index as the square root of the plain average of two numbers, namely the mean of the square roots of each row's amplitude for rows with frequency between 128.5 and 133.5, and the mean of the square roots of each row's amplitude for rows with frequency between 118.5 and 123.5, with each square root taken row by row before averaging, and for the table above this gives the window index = 1.67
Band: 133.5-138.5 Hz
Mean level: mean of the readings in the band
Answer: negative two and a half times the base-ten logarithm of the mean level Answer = -2.49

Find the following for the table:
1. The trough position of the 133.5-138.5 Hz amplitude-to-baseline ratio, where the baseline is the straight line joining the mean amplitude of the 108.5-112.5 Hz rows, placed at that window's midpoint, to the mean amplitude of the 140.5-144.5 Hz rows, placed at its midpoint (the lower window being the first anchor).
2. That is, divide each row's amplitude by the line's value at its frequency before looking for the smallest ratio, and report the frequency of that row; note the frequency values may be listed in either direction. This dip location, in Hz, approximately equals 134.0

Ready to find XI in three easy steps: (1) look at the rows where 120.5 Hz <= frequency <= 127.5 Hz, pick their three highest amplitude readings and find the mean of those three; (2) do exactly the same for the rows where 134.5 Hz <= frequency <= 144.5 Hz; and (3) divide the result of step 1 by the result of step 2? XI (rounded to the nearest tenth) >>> 0.7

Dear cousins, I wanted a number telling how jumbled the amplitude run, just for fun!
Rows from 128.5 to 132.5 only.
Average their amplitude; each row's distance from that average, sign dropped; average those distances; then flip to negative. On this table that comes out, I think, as -0.332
